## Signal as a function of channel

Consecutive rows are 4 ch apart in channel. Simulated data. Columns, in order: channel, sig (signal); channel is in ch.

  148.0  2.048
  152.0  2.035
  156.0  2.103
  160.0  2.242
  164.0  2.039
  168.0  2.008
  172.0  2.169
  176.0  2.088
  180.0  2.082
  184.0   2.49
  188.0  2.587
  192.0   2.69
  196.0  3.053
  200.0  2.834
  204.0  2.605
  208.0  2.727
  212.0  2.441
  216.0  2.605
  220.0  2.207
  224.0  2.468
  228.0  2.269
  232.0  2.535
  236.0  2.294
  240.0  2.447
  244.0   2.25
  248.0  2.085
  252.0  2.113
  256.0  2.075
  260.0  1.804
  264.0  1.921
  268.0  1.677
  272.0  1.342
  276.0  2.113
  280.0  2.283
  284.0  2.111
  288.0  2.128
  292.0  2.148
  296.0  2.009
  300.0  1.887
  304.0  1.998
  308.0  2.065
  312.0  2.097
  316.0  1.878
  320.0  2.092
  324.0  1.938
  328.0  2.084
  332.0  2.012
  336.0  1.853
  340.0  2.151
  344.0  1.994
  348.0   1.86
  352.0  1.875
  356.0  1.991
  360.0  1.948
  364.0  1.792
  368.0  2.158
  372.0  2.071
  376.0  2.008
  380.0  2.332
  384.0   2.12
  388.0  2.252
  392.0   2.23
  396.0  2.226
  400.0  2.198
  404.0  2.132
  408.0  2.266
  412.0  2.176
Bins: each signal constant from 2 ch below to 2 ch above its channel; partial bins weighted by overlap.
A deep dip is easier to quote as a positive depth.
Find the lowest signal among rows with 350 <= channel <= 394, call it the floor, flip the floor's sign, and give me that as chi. -1.8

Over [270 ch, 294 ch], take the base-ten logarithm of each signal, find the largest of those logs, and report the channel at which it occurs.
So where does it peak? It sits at 280.0 ch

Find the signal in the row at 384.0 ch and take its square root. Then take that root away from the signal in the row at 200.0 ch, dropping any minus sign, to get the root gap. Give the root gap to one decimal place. 1.4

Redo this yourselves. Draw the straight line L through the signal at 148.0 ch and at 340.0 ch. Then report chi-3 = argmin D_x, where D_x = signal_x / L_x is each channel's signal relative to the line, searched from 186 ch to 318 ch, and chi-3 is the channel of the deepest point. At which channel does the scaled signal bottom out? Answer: 272.0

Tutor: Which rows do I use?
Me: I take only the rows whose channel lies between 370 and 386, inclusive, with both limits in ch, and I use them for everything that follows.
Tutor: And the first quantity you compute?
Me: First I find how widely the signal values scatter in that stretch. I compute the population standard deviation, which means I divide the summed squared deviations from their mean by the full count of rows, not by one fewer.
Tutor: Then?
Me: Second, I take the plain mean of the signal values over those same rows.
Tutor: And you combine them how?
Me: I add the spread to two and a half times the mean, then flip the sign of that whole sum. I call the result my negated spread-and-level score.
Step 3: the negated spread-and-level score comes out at -5.5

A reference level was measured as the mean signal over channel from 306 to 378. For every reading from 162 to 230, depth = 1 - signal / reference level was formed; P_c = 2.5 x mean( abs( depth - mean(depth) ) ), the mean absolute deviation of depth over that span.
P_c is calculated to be 0.32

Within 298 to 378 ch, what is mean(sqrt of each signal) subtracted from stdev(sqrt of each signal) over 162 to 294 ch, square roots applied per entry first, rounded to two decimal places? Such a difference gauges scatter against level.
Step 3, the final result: -1.29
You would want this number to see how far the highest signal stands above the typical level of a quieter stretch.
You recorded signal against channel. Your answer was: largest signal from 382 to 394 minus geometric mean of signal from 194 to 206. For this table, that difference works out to -0.57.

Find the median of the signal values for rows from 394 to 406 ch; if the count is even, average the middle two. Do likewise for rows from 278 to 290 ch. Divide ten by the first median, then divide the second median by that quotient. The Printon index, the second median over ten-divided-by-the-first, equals 0.47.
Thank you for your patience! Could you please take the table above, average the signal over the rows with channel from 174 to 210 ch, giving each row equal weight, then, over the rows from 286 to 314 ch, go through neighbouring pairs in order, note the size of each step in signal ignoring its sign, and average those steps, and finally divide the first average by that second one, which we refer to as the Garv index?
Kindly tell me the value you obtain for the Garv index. 31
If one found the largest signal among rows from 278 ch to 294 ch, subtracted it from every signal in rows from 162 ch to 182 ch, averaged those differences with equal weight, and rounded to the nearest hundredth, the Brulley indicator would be -0.21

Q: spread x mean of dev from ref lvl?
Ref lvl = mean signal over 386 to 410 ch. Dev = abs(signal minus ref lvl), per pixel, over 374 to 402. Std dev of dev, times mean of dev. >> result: 0.005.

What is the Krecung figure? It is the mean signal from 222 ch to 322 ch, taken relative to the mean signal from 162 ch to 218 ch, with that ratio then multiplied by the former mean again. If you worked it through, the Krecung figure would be 1.77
